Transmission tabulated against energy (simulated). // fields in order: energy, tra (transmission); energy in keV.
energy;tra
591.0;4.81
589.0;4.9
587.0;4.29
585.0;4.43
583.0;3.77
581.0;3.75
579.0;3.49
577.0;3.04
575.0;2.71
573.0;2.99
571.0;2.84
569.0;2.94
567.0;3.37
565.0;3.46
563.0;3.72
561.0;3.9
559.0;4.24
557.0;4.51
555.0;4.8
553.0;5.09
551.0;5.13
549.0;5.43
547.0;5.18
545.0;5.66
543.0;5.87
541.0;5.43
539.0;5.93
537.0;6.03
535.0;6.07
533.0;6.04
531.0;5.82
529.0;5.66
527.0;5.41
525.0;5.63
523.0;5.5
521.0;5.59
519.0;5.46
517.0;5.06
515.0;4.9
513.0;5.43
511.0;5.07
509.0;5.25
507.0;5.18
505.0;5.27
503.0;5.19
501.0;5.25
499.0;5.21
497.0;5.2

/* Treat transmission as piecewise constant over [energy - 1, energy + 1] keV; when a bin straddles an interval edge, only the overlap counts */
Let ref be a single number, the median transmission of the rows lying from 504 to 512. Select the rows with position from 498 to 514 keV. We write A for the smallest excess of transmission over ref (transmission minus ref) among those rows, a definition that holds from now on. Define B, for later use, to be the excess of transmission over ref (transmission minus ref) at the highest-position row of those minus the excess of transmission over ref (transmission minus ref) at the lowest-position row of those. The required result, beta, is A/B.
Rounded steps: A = -0.1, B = 0.2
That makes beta -0.7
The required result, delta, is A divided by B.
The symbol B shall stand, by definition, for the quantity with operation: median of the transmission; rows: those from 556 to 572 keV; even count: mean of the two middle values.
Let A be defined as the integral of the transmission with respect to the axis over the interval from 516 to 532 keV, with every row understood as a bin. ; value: 25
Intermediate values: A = 88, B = 3.6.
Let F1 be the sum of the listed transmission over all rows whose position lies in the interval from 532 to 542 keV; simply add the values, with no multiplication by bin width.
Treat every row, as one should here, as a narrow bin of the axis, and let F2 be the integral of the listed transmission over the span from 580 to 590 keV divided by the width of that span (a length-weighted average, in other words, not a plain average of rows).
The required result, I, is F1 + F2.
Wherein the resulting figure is 33.7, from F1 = 29.5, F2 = 4.2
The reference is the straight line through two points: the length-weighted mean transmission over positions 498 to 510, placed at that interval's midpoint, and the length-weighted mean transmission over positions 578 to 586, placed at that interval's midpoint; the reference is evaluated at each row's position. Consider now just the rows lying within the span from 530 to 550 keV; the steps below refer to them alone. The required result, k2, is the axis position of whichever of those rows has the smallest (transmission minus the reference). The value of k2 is 547.0 keV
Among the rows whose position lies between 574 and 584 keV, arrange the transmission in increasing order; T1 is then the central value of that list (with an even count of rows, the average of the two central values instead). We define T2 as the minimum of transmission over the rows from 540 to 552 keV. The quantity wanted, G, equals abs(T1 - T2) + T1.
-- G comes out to 5.1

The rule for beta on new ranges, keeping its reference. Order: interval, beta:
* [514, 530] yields -0.4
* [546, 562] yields 1.0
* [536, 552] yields 0.1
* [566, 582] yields -6.6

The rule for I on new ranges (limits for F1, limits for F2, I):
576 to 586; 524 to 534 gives 24.2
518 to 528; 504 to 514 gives 32.8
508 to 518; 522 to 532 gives 31.3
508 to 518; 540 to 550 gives 31.2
